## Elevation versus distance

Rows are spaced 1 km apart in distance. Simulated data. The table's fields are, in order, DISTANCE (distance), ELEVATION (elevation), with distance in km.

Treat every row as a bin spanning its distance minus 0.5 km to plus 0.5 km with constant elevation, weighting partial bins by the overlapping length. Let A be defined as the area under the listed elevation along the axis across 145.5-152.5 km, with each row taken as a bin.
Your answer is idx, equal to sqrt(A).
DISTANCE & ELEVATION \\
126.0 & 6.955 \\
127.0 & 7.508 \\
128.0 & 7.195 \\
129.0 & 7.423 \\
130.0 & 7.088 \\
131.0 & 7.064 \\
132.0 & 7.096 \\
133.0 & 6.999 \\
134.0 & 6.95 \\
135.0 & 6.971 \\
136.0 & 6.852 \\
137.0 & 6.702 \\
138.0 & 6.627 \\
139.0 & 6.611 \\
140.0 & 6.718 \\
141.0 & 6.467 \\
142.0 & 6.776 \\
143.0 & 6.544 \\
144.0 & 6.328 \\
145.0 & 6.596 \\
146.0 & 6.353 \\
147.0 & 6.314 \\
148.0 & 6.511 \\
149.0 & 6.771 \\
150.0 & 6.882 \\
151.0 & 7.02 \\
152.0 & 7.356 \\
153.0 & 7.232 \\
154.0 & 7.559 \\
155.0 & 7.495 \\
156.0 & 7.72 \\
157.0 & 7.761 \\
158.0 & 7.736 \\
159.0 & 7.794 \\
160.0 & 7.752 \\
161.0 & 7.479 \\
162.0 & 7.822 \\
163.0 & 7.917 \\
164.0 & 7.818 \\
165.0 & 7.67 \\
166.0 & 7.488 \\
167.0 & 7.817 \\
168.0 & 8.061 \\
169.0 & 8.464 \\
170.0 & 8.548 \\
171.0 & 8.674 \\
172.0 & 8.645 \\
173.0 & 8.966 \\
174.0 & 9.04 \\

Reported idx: 6.87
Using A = 47.2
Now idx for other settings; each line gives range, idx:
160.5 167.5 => 7.35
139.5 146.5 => 6.77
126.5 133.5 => 7.10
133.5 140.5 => 6.89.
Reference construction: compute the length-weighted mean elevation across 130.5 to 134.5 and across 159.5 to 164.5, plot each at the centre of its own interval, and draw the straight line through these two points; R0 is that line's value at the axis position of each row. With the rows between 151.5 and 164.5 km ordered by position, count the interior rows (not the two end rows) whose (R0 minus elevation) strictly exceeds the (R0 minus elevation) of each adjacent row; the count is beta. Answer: 4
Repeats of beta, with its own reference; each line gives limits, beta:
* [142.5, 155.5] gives 3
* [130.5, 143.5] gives 2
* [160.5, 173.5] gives 2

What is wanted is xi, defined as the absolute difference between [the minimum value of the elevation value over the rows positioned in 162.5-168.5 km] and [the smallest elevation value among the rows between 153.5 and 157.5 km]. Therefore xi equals 0.0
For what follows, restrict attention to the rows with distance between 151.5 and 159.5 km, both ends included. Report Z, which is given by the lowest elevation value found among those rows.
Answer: 7.232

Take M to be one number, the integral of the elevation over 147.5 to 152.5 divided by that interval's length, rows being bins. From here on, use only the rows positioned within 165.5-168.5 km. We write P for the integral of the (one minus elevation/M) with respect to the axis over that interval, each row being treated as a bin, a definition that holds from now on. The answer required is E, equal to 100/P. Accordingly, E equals -261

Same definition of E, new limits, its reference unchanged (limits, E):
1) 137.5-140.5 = 899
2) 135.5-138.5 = 1272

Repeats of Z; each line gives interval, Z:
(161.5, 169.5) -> 7.488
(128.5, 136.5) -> 6.852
